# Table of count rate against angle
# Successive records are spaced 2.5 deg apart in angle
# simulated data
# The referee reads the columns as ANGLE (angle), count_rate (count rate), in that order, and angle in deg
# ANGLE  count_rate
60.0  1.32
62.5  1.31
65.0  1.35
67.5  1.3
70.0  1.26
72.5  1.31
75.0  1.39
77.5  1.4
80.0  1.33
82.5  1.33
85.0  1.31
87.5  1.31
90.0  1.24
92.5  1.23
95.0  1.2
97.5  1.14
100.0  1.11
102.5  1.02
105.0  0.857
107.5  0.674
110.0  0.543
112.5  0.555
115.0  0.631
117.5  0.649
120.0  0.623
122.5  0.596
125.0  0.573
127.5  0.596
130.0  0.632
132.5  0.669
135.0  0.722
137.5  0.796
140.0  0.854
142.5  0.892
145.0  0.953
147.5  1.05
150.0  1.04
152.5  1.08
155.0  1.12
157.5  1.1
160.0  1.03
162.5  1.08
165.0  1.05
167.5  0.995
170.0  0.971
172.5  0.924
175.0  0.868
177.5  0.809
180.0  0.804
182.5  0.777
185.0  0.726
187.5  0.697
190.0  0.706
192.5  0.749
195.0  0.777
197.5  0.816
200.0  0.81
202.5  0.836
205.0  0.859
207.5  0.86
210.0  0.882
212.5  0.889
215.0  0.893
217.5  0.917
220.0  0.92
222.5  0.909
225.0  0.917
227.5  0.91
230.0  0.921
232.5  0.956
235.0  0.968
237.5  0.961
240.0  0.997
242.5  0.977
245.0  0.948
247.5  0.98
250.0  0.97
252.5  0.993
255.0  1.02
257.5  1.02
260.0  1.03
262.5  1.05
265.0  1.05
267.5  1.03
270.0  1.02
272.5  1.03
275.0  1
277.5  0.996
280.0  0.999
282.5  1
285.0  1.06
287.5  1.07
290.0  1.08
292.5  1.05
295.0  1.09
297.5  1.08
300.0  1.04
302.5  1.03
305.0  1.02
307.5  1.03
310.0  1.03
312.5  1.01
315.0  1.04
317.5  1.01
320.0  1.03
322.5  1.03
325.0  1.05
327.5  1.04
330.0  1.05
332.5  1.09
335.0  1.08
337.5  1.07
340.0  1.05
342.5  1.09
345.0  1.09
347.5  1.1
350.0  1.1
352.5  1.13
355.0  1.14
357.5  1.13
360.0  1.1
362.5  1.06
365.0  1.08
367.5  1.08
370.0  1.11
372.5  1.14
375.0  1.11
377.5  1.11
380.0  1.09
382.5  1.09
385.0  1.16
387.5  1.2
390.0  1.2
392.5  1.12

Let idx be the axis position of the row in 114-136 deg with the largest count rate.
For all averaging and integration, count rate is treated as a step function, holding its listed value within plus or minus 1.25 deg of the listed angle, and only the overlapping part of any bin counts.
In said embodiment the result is 135.0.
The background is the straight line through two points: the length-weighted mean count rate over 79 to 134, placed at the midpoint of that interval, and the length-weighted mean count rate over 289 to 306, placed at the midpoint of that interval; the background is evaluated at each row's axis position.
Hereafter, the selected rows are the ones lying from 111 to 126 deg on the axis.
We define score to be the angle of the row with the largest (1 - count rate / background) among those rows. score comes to 112.5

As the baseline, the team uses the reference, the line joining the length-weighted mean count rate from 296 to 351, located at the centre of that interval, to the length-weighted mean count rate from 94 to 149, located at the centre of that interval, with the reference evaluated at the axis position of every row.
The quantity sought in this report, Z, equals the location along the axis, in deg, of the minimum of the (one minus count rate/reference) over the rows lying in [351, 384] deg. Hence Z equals 355.0 deg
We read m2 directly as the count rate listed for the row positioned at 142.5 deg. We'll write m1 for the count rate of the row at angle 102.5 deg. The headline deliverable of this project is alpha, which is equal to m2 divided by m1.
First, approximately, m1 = 1.02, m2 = 0.892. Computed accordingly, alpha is 0.87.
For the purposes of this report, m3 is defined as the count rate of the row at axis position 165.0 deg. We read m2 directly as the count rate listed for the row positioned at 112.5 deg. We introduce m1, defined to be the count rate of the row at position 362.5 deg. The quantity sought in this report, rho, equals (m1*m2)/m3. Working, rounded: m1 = 1.06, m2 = 0.555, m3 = 1.05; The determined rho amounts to 0.56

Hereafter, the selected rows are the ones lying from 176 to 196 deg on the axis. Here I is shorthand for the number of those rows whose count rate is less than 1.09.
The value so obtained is 8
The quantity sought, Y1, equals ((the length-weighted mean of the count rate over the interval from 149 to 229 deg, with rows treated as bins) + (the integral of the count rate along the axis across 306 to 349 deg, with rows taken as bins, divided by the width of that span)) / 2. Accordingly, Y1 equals 0.97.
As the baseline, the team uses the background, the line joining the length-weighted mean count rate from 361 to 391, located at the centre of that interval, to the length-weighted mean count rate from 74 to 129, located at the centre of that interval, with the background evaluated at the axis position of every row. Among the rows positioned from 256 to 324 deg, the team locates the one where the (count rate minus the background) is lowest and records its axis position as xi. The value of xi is 317.5 deg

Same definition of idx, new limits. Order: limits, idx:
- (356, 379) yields 372.5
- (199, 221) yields 220.0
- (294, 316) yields 295.0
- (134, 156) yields 155.0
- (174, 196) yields 175.0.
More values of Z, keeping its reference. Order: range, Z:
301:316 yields 302.5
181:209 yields 205.0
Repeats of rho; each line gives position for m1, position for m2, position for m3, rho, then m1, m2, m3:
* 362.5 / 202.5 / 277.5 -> 0.89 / 1.06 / 0.836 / 0.996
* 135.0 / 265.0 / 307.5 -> 0.74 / 0.722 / 1.05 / 1.03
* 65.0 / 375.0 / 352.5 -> 1.33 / 1.35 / 1.11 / 1.13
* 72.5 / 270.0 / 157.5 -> 1.21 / 1.31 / 1.02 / 1.1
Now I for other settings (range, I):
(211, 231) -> 8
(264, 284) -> 8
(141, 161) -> 6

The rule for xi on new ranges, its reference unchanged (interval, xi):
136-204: 187.5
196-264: 200.0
